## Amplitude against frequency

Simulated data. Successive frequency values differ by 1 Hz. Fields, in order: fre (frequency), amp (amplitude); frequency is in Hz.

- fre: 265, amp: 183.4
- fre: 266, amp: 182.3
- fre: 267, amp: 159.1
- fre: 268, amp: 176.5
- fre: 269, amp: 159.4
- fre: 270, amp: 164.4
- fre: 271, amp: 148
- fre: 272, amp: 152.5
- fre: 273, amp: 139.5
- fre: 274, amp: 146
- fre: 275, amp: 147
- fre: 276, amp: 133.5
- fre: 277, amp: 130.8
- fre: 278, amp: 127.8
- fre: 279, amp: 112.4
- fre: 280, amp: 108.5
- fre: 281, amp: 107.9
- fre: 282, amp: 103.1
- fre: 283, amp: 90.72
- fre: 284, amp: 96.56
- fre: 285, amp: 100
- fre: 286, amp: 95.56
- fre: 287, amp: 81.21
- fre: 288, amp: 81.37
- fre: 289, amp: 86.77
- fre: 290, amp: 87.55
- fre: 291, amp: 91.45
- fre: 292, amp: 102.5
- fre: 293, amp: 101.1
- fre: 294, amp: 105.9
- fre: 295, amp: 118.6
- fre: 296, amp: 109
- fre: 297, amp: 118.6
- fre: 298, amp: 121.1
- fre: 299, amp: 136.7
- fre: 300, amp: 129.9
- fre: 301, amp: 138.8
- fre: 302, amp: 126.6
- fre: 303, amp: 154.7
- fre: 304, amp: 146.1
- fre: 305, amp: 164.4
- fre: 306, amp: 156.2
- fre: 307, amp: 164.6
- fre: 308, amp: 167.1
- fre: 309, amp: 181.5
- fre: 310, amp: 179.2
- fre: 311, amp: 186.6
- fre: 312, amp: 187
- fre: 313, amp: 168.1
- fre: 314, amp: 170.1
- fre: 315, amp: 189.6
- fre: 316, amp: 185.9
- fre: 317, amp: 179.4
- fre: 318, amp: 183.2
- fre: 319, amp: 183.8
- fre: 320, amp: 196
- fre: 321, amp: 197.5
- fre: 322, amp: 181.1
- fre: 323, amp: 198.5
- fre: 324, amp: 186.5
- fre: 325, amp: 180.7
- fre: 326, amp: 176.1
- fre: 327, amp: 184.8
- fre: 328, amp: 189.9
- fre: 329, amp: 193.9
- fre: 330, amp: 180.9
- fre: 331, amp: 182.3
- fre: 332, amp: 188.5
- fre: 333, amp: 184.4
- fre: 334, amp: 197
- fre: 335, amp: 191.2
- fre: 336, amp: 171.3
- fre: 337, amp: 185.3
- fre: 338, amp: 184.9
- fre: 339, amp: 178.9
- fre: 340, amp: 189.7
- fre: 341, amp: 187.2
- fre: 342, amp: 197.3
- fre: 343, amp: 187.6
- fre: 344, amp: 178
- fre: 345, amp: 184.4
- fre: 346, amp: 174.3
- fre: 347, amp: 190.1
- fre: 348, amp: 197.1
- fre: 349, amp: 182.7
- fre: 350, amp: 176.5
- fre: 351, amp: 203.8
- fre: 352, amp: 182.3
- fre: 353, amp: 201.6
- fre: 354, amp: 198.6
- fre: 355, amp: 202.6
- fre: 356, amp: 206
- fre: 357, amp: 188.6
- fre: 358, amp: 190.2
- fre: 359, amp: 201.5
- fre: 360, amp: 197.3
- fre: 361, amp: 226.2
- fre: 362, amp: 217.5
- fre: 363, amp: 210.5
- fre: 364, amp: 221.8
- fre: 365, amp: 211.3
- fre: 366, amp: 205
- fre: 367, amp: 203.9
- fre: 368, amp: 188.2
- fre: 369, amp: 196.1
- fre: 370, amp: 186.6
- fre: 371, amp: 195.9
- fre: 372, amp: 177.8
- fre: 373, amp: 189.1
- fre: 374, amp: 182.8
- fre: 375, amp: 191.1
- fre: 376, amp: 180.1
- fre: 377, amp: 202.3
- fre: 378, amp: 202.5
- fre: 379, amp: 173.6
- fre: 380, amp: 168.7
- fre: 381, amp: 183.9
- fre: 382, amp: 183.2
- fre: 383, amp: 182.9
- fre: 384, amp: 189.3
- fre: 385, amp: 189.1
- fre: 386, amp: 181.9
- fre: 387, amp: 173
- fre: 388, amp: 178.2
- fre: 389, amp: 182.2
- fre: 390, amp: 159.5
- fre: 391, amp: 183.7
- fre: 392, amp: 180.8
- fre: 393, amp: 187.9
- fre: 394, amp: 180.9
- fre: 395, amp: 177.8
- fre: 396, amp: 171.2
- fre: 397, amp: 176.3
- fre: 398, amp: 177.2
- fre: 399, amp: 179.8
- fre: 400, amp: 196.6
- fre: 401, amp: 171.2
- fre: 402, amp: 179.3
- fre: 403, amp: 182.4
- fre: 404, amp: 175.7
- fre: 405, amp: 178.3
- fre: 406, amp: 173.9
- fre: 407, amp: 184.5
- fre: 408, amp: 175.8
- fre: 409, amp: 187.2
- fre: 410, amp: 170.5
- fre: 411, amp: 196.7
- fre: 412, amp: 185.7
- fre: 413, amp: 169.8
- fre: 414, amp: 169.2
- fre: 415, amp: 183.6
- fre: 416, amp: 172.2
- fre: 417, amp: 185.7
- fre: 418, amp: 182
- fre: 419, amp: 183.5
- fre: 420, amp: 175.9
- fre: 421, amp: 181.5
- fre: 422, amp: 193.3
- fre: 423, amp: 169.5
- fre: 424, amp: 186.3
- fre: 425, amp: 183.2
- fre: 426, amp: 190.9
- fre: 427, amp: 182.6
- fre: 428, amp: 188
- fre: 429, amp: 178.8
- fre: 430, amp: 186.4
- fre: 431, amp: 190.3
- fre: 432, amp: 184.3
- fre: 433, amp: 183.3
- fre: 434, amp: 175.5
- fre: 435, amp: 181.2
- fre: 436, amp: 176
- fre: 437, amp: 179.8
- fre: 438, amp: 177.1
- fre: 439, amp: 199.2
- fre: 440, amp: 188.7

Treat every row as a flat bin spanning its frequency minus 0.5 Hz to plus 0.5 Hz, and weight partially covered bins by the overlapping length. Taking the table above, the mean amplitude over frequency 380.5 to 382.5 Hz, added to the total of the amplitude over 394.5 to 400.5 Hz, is 1262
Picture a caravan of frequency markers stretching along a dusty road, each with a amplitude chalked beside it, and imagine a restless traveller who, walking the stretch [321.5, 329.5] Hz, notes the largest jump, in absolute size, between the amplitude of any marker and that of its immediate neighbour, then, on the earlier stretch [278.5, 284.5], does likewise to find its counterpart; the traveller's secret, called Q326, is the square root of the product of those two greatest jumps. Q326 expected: 15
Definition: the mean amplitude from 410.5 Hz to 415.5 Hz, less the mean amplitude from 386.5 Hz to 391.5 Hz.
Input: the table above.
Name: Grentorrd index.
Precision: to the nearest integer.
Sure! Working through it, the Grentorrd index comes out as 6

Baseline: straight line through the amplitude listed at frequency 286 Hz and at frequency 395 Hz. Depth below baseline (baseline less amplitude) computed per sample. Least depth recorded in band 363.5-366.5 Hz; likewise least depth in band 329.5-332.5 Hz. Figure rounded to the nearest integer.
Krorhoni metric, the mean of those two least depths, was -63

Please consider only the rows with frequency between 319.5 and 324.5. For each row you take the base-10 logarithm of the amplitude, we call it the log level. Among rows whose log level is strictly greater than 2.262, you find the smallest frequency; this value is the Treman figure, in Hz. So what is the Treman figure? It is 320 Hz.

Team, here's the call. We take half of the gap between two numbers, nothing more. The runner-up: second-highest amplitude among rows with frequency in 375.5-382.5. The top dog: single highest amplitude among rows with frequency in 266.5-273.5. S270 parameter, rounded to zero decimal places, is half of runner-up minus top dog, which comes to 13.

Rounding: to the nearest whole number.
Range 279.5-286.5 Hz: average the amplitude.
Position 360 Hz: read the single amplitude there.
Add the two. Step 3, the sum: 298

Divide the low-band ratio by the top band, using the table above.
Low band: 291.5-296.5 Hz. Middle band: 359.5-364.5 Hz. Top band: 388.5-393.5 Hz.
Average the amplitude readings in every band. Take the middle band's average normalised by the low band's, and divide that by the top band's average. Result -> 0.011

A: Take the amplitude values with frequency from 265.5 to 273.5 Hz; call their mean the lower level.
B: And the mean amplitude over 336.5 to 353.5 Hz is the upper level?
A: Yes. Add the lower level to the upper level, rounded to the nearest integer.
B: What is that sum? 347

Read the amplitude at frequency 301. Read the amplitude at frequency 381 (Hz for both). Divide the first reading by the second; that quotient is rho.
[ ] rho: 0.75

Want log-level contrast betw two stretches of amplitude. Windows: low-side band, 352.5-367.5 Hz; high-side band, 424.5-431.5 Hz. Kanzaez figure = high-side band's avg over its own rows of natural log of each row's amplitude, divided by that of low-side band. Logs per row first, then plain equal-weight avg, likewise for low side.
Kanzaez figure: 0.98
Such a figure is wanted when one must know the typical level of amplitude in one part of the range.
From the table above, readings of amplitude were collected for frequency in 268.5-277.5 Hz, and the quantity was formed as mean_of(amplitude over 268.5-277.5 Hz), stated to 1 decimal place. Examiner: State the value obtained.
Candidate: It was 146.8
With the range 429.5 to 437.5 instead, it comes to 182.1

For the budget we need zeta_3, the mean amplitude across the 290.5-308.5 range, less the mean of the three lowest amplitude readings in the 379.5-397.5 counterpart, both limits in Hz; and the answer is -36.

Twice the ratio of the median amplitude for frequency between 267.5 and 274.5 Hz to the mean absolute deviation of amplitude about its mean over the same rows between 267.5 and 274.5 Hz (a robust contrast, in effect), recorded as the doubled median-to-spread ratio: 31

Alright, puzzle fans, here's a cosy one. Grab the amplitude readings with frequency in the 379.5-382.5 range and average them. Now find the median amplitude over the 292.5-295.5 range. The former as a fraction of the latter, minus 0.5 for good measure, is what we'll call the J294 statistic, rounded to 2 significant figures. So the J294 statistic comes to 1.2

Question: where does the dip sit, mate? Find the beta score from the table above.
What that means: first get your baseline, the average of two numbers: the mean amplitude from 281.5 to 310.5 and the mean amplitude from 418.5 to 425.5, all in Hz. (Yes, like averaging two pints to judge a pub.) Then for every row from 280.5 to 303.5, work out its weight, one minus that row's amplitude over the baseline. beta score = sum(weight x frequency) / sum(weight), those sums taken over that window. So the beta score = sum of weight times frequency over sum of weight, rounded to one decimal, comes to 289.7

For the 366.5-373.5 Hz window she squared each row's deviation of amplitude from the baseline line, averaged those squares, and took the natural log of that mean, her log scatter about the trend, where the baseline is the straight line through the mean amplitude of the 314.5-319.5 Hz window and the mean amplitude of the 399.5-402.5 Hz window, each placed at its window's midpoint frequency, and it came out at 5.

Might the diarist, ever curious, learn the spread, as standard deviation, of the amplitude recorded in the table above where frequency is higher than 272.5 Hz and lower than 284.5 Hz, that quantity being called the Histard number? 19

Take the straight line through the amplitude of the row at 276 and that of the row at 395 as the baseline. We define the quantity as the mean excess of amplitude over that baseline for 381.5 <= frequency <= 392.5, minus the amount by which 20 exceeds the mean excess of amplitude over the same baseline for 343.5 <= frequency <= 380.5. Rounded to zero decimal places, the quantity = 14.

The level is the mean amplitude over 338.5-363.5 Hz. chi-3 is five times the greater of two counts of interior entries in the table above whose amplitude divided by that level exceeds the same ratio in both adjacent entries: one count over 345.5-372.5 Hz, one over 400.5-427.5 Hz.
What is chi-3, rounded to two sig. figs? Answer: 55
